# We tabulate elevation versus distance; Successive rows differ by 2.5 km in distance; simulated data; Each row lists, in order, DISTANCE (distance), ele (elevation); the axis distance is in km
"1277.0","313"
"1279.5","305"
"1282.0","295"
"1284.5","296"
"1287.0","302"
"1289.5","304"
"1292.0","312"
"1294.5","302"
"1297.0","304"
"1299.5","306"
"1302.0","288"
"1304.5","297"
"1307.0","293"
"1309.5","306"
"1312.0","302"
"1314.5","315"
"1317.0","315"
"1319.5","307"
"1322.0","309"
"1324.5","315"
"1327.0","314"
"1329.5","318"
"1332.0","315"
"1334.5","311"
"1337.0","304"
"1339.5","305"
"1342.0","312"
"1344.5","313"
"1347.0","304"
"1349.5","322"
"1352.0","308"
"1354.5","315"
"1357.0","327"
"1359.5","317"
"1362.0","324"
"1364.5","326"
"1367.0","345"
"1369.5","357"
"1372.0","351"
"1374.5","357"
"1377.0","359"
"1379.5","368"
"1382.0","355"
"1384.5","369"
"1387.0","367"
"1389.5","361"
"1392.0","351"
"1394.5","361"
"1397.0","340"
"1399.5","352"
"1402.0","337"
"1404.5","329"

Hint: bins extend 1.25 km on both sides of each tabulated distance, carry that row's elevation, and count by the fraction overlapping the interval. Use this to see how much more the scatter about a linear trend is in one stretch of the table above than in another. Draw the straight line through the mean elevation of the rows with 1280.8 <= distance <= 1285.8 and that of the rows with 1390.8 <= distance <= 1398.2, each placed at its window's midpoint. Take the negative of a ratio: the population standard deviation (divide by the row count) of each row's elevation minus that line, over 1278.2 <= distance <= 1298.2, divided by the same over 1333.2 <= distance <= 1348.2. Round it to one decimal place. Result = -1.0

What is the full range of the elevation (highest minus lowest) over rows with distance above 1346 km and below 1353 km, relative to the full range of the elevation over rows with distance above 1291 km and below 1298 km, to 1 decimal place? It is 1.8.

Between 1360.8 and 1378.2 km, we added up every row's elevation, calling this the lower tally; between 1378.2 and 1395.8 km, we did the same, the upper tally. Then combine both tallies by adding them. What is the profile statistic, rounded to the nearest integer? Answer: 4951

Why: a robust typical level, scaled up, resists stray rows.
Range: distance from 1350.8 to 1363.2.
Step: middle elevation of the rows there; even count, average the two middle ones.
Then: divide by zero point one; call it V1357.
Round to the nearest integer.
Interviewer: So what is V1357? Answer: 3170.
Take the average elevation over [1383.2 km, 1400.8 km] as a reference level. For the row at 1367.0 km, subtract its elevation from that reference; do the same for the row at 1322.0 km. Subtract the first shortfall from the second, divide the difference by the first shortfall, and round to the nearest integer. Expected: 3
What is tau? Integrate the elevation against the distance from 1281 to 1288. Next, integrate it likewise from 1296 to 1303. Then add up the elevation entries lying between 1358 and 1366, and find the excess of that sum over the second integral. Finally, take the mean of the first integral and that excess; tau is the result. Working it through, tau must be 477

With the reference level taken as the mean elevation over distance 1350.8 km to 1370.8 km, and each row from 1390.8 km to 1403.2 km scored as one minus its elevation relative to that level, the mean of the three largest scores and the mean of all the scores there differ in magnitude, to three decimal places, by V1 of 0.017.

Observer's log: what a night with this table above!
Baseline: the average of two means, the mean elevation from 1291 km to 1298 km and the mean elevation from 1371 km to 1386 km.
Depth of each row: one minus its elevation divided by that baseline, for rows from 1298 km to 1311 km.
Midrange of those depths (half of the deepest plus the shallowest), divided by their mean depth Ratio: 1.03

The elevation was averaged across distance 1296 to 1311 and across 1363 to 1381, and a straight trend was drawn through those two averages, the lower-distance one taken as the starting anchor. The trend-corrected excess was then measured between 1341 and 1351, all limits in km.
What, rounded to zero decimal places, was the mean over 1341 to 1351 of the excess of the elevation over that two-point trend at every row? -19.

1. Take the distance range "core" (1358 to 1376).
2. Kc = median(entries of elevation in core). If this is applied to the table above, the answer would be 345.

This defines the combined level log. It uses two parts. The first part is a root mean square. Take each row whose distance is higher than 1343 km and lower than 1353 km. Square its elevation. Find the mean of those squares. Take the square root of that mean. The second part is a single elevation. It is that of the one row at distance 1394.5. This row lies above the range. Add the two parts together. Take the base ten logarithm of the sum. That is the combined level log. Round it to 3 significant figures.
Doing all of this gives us 2.83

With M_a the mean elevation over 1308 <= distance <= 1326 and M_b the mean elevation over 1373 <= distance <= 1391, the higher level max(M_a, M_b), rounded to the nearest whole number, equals 362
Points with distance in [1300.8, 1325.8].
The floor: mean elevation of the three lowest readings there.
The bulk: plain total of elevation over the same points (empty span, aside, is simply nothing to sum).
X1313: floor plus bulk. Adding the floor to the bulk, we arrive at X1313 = 3340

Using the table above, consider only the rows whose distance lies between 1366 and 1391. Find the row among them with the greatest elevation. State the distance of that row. 1384.5 km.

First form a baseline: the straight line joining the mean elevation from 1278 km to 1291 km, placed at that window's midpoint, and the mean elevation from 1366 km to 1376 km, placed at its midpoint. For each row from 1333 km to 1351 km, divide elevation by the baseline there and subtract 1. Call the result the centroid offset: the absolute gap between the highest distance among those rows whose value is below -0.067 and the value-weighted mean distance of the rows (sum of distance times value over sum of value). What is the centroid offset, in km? 5.0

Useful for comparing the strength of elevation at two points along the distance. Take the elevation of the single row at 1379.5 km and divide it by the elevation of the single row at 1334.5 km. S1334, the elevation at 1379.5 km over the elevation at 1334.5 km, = 1.18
